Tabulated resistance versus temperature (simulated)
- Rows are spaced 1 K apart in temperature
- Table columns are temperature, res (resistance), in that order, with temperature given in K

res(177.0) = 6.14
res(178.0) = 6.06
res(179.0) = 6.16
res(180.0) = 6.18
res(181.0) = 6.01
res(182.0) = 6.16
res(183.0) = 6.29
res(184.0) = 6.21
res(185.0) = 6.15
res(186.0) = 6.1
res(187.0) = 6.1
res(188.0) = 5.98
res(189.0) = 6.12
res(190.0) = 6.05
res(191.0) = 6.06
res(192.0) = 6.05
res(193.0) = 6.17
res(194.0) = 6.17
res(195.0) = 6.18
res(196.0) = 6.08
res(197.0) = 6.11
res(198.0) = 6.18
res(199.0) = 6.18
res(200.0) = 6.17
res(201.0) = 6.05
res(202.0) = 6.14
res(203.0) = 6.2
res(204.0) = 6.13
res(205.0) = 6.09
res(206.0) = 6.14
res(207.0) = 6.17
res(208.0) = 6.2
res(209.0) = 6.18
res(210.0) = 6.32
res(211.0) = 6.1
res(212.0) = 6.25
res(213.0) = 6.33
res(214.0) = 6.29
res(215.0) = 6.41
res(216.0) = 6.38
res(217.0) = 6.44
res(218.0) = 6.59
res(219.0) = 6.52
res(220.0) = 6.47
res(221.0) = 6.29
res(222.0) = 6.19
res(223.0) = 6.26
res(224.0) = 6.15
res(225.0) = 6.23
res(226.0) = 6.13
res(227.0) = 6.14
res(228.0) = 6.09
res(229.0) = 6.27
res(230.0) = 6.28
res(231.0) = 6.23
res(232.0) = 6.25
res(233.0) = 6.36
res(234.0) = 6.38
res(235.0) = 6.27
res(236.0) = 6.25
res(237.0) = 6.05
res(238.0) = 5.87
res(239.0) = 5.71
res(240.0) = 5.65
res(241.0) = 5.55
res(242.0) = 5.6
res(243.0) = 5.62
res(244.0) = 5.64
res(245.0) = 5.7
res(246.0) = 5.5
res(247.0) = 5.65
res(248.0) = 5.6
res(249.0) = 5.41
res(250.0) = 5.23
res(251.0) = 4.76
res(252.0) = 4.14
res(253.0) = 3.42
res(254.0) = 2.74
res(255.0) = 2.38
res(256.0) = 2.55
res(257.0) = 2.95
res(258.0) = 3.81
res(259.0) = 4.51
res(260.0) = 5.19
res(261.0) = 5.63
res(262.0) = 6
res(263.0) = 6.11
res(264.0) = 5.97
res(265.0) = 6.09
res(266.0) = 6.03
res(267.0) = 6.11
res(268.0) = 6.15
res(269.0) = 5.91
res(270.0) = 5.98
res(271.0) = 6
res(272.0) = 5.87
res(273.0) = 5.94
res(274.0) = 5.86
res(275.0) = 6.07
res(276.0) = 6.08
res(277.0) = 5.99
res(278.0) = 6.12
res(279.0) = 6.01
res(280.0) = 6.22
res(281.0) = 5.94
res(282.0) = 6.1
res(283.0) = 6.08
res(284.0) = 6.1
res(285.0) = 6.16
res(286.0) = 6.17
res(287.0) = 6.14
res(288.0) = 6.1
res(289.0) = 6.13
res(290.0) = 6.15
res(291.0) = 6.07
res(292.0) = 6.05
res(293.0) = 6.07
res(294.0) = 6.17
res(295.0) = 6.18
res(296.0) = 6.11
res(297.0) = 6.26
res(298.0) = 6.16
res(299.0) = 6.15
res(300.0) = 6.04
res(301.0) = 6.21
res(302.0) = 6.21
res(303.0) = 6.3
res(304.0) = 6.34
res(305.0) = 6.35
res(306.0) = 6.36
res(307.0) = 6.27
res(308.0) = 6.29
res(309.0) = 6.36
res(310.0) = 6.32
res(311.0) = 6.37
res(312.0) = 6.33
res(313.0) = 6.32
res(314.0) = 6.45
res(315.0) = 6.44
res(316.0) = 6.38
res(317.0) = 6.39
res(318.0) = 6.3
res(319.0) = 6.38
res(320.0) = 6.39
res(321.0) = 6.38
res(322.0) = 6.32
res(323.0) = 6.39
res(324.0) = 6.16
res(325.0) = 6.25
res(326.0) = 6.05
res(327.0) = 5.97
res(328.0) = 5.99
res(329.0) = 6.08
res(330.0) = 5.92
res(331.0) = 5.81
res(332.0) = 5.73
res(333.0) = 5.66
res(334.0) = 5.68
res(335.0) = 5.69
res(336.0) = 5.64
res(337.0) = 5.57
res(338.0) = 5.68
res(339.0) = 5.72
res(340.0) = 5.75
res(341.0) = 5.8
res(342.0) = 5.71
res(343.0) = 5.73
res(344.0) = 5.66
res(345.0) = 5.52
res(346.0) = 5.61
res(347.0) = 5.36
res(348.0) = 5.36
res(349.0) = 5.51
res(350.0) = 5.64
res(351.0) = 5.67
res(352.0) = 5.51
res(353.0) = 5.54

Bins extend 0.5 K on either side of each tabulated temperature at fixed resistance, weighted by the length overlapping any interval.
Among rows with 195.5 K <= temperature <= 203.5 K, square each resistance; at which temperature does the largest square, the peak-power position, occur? 203.0 K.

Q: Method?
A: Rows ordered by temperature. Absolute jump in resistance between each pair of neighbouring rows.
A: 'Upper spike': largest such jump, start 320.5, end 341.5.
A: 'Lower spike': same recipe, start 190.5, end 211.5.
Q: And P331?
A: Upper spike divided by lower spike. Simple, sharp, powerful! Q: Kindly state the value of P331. 1.0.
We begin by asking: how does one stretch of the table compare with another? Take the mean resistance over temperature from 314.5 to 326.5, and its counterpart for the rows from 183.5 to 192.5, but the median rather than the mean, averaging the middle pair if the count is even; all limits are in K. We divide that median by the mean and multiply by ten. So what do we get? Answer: 9.7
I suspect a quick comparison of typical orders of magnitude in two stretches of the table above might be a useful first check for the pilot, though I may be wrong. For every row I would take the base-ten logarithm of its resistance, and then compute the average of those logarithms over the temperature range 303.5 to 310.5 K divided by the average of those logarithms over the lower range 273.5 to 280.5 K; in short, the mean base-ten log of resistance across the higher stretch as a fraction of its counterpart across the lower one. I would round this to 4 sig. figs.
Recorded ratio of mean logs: 1.025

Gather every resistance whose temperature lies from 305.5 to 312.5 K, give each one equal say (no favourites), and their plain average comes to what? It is 6.3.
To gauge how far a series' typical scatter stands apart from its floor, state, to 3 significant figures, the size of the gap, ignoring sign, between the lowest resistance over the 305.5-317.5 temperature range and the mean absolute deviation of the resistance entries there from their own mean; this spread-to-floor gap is 6.23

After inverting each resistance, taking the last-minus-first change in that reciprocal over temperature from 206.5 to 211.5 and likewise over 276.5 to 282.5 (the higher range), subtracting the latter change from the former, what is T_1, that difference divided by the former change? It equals 3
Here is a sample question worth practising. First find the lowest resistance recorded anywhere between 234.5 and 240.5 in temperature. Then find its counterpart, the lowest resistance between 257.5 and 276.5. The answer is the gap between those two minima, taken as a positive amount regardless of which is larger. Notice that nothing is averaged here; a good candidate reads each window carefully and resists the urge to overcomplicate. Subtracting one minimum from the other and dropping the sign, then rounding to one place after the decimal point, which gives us 1.8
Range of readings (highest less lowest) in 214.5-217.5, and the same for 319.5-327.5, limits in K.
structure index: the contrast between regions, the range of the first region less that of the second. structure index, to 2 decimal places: -0.36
